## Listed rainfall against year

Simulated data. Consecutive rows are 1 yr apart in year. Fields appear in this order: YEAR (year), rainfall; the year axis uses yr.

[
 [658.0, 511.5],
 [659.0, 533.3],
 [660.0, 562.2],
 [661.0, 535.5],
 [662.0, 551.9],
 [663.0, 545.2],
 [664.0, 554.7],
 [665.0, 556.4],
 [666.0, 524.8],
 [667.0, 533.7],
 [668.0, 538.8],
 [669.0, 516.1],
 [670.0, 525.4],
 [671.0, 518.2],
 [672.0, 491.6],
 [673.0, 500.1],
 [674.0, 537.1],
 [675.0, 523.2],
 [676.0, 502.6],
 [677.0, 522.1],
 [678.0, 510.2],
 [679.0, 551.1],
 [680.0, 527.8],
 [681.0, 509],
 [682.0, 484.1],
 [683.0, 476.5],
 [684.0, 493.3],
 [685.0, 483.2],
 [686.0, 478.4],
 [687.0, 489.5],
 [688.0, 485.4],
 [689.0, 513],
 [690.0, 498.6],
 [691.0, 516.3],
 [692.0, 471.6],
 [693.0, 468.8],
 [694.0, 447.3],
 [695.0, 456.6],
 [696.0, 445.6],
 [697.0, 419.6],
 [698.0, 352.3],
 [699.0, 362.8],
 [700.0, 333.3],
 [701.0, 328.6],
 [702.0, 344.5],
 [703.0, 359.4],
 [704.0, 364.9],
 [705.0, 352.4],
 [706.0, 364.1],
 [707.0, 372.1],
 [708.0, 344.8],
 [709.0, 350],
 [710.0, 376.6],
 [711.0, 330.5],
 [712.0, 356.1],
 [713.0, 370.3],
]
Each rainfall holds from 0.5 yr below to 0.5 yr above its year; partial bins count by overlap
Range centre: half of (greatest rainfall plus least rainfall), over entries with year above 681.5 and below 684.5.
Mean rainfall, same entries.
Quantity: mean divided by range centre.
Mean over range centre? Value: 1.00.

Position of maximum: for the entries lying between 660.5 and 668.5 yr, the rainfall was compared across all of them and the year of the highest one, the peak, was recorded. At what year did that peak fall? 665.0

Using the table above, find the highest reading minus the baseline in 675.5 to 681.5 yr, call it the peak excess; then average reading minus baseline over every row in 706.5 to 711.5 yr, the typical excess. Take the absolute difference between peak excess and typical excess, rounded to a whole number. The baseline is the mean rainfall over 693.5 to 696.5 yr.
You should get 196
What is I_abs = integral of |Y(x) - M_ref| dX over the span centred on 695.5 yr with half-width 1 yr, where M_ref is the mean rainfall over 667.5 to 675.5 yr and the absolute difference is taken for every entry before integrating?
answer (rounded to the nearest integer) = 135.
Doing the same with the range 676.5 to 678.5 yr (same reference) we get 12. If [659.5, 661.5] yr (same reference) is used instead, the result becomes 60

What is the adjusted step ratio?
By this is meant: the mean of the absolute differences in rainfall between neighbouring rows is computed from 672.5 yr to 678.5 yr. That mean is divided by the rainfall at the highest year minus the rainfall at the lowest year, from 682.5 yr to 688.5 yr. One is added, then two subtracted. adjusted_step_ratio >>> 1.3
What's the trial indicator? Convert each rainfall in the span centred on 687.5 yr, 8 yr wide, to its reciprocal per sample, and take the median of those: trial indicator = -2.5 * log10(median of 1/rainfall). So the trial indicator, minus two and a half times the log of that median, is 6.73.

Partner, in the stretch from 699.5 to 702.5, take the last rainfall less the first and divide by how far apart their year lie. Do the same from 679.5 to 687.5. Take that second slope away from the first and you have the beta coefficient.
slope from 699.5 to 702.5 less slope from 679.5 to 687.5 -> 11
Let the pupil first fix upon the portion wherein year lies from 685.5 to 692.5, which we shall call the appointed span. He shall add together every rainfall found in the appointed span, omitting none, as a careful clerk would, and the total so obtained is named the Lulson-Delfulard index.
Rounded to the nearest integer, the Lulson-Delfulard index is 3453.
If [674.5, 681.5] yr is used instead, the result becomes 3646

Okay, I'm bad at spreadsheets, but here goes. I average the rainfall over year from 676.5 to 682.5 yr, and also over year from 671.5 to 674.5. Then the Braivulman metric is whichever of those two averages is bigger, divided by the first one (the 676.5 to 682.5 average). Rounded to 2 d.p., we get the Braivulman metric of 1.00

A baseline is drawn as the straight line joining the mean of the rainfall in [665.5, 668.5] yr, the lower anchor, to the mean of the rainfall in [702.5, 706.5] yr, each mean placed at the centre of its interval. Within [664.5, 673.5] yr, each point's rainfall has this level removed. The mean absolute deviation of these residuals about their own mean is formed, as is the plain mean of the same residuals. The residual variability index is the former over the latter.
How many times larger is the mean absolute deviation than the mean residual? -19.5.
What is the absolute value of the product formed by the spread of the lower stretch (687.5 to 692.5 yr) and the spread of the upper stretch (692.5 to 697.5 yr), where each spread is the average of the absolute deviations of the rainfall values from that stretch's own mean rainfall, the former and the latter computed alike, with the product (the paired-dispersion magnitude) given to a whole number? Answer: 179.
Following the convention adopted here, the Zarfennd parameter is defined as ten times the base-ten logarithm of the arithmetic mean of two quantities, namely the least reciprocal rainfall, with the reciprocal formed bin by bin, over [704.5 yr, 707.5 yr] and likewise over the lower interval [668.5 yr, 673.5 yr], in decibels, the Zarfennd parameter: -26.4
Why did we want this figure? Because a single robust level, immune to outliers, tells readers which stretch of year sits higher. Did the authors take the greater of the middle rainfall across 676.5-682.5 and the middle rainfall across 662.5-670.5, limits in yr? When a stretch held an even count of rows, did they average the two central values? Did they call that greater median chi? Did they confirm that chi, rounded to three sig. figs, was 536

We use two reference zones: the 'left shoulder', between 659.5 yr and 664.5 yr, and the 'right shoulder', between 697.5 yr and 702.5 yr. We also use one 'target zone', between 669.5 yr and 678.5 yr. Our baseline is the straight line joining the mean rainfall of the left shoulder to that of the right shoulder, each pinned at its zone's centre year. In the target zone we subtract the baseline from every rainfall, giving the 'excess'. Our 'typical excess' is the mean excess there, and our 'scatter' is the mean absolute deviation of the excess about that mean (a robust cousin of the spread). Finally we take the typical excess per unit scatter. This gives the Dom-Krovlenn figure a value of 1.7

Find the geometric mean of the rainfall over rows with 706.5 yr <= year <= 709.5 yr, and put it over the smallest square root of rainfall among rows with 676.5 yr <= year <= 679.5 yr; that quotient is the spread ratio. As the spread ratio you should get 15.7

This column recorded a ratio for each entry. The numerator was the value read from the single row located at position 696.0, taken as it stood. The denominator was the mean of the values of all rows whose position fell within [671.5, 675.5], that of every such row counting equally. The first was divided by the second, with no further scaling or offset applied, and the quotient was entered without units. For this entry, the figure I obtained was 0.87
